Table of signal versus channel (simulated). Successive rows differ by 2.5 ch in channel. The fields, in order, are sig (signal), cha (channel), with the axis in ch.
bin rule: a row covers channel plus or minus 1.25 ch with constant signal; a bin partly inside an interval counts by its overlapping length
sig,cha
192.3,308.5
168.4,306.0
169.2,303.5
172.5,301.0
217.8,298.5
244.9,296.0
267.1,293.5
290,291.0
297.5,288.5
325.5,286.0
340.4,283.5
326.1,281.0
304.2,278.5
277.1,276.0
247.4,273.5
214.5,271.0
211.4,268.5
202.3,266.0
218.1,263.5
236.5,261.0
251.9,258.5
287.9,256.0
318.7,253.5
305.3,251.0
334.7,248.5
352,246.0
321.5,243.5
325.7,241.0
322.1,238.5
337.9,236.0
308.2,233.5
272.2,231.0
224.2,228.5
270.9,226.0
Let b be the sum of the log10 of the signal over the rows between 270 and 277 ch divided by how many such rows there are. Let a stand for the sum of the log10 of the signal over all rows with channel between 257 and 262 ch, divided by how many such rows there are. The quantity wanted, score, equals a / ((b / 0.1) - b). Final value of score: 0.111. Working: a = 2.39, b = 2.39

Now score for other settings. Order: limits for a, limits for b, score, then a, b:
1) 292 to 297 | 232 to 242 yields 0.107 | 2.41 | 2.51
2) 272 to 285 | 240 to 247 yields 0.109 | 2.47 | 2.52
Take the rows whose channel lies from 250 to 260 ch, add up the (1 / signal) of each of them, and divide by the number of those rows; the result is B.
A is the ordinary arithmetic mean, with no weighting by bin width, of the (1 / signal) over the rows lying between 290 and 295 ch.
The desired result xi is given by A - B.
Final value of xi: 0.0001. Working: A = 0.0036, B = 0.0035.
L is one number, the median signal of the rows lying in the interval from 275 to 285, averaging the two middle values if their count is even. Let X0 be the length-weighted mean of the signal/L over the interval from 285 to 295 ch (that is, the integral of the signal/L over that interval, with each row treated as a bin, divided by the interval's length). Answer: 0.93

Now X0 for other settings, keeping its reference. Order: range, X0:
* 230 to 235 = 0.93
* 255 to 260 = 0.85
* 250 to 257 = 0.97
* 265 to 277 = 0.73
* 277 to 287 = 1.02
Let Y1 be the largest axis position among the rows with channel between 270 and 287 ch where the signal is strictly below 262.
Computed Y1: 273.5 ch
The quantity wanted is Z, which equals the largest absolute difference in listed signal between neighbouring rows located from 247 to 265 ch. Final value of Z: 36.0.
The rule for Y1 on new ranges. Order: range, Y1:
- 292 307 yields 306.0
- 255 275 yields 273.5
